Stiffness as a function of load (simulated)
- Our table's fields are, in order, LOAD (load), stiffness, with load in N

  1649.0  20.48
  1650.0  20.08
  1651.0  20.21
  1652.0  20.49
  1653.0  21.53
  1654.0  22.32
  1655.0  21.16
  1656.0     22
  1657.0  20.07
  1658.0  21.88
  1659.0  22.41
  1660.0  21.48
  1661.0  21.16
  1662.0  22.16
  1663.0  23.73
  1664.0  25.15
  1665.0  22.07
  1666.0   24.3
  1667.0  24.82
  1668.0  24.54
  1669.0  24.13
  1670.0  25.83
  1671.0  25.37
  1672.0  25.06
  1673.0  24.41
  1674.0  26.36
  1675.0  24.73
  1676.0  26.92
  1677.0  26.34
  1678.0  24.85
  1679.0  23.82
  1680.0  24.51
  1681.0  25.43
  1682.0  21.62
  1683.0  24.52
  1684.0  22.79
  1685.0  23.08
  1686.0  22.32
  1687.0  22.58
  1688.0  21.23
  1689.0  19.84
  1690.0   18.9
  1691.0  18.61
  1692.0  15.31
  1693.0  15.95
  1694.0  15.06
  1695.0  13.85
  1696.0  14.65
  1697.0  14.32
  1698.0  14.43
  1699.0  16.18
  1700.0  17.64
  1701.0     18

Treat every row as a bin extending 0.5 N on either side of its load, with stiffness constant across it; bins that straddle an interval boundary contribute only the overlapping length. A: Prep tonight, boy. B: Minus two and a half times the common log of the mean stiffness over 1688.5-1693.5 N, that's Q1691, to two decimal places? -3.12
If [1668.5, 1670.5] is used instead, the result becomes -3.49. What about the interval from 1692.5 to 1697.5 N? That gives -2.92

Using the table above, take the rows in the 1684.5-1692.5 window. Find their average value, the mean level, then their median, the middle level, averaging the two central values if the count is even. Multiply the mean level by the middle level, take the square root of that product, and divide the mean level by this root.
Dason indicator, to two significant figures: 0.99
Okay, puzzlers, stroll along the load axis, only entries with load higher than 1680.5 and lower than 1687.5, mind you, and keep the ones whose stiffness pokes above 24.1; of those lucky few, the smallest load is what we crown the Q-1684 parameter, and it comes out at 1681.0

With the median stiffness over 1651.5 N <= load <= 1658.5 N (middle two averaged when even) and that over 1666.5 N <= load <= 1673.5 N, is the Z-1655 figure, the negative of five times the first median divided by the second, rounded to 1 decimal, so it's -4.3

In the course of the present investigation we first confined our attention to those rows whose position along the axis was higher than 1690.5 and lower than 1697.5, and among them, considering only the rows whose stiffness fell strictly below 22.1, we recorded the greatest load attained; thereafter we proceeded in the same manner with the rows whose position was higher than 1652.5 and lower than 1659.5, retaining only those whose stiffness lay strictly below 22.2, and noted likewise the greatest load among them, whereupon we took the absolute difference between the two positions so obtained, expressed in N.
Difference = 39 N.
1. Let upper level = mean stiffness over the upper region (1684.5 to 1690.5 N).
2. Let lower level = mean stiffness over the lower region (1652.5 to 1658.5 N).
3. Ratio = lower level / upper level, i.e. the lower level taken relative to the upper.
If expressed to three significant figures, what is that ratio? 1.01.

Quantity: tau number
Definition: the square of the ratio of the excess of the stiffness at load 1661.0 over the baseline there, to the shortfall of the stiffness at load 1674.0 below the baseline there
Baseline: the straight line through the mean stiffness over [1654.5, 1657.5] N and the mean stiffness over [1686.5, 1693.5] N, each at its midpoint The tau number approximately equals 0.0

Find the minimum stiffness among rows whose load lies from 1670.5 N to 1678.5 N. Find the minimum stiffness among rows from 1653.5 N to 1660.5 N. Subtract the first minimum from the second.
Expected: -4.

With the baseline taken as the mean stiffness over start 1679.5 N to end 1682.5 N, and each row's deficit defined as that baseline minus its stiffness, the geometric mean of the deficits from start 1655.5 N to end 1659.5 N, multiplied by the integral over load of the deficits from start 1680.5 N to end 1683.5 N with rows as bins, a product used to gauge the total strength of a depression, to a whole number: 0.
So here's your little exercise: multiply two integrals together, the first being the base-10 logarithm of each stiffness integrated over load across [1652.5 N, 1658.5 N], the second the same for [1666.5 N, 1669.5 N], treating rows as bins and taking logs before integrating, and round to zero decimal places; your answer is 33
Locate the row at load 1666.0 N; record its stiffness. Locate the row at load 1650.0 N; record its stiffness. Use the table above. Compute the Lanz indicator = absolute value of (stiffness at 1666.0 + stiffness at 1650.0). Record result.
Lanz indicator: 44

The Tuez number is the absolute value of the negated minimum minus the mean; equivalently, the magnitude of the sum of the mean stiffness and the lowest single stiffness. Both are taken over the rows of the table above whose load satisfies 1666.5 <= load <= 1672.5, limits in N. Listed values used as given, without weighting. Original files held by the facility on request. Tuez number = 49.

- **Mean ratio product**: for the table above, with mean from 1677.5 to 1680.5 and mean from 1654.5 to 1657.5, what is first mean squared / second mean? 28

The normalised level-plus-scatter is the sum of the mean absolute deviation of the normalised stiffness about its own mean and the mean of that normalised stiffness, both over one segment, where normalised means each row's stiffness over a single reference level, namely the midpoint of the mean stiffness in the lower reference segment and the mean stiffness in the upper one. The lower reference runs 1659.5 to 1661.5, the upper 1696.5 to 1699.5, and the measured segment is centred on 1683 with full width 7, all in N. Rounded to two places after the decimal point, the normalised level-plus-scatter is 1.36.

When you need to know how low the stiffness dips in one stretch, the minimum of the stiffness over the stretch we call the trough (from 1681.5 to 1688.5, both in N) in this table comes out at 21.23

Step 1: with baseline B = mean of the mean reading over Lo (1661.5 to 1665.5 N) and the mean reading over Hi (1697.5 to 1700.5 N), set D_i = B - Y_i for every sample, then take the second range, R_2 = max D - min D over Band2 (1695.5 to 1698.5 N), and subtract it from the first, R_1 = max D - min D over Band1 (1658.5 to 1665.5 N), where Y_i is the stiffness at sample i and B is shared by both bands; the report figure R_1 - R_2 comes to 3.7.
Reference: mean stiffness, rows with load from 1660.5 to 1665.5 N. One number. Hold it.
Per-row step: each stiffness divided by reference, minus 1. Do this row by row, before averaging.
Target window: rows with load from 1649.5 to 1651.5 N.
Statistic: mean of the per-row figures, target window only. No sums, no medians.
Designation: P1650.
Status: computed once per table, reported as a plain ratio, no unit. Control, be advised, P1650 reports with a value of -0.12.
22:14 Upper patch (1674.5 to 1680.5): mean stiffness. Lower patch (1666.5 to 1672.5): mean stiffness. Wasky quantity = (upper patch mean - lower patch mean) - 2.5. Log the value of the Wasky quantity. -2.3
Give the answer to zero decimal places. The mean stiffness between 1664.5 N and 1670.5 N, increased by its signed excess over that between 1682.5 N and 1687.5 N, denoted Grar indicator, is 26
